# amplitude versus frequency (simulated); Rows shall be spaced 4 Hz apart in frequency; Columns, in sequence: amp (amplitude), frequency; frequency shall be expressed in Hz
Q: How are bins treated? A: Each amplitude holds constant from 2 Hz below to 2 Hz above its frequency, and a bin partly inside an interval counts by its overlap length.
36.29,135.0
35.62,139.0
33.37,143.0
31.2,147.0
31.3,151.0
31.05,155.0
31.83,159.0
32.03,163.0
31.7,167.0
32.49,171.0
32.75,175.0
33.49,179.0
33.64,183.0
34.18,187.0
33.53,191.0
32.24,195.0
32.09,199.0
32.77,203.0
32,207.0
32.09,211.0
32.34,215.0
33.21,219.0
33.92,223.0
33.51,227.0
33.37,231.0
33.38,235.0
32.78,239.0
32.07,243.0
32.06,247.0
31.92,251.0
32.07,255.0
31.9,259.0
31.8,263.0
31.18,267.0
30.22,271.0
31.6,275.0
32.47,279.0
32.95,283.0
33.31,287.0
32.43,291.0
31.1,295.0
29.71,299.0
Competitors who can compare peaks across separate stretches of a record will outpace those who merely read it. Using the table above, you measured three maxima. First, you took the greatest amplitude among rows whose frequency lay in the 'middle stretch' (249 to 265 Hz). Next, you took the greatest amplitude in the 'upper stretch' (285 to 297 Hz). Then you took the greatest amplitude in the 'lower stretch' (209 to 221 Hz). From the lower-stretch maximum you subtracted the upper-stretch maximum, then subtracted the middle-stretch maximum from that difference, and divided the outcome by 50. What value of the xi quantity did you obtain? -0.643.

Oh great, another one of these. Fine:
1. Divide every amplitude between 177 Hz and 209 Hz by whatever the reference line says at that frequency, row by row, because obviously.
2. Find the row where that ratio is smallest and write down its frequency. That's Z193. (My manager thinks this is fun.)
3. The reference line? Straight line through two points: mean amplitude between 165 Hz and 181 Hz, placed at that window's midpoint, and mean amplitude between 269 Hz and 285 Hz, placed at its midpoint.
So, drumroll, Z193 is 207.0 Hz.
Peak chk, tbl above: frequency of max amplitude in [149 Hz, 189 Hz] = 187.0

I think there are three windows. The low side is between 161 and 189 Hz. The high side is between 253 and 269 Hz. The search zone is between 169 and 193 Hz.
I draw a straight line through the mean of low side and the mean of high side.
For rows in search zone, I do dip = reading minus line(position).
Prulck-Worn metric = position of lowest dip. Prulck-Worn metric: 171.0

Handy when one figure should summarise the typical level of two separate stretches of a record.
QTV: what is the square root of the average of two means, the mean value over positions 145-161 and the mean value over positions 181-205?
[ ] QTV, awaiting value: 5.68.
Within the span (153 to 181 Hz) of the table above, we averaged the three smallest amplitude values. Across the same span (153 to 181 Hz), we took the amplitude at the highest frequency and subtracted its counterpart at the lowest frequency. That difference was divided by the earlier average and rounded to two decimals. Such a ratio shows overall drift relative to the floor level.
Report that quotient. 0.08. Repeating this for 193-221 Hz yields 0.03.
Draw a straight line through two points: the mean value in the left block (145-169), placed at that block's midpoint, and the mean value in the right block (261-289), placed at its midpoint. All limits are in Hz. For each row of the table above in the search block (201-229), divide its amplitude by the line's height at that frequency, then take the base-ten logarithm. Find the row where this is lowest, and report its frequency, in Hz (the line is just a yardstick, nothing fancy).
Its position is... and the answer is 207.0 Hz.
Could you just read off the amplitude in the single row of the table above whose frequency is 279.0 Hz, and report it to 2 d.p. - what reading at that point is 32.47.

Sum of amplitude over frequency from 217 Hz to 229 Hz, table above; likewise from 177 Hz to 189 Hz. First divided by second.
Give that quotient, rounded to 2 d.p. 0.99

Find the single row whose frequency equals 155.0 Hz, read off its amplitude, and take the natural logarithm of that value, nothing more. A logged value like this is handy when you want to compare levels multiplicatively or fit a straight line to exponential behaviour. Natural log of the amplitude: 3.44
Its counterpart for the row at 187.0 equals 3.53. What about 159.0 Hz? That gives 3.46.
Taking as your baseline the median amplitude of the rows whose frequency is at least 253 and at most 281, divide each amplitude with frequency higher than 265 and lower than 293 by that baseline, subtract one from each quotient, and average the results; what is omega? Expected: 0.01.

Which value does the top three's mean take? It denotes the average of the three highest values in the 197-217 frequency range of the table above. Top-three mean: 32.4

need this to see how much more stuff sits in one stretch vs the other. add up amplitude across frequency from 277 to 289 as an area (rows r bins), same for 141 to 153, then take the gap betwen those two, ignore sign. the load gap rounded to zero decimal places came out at 11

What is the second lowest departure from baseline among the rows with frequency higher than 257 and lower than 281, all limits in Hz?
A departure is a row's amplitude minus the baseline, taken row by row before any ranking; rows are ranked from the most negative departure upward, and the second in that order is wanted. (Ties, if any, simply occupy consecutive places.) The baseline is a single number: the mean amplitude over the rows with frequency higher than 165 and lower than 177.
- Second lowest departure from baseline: -1.1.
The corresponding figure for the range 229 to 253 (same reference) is -0.3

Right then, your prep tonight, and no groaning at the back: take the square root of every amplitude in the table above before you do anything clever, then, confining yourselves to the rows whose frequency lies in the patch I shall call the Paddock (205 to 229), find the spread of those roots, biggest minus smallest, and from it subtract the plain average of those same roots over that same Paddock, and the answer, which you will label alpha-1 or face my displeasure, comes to -5.56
